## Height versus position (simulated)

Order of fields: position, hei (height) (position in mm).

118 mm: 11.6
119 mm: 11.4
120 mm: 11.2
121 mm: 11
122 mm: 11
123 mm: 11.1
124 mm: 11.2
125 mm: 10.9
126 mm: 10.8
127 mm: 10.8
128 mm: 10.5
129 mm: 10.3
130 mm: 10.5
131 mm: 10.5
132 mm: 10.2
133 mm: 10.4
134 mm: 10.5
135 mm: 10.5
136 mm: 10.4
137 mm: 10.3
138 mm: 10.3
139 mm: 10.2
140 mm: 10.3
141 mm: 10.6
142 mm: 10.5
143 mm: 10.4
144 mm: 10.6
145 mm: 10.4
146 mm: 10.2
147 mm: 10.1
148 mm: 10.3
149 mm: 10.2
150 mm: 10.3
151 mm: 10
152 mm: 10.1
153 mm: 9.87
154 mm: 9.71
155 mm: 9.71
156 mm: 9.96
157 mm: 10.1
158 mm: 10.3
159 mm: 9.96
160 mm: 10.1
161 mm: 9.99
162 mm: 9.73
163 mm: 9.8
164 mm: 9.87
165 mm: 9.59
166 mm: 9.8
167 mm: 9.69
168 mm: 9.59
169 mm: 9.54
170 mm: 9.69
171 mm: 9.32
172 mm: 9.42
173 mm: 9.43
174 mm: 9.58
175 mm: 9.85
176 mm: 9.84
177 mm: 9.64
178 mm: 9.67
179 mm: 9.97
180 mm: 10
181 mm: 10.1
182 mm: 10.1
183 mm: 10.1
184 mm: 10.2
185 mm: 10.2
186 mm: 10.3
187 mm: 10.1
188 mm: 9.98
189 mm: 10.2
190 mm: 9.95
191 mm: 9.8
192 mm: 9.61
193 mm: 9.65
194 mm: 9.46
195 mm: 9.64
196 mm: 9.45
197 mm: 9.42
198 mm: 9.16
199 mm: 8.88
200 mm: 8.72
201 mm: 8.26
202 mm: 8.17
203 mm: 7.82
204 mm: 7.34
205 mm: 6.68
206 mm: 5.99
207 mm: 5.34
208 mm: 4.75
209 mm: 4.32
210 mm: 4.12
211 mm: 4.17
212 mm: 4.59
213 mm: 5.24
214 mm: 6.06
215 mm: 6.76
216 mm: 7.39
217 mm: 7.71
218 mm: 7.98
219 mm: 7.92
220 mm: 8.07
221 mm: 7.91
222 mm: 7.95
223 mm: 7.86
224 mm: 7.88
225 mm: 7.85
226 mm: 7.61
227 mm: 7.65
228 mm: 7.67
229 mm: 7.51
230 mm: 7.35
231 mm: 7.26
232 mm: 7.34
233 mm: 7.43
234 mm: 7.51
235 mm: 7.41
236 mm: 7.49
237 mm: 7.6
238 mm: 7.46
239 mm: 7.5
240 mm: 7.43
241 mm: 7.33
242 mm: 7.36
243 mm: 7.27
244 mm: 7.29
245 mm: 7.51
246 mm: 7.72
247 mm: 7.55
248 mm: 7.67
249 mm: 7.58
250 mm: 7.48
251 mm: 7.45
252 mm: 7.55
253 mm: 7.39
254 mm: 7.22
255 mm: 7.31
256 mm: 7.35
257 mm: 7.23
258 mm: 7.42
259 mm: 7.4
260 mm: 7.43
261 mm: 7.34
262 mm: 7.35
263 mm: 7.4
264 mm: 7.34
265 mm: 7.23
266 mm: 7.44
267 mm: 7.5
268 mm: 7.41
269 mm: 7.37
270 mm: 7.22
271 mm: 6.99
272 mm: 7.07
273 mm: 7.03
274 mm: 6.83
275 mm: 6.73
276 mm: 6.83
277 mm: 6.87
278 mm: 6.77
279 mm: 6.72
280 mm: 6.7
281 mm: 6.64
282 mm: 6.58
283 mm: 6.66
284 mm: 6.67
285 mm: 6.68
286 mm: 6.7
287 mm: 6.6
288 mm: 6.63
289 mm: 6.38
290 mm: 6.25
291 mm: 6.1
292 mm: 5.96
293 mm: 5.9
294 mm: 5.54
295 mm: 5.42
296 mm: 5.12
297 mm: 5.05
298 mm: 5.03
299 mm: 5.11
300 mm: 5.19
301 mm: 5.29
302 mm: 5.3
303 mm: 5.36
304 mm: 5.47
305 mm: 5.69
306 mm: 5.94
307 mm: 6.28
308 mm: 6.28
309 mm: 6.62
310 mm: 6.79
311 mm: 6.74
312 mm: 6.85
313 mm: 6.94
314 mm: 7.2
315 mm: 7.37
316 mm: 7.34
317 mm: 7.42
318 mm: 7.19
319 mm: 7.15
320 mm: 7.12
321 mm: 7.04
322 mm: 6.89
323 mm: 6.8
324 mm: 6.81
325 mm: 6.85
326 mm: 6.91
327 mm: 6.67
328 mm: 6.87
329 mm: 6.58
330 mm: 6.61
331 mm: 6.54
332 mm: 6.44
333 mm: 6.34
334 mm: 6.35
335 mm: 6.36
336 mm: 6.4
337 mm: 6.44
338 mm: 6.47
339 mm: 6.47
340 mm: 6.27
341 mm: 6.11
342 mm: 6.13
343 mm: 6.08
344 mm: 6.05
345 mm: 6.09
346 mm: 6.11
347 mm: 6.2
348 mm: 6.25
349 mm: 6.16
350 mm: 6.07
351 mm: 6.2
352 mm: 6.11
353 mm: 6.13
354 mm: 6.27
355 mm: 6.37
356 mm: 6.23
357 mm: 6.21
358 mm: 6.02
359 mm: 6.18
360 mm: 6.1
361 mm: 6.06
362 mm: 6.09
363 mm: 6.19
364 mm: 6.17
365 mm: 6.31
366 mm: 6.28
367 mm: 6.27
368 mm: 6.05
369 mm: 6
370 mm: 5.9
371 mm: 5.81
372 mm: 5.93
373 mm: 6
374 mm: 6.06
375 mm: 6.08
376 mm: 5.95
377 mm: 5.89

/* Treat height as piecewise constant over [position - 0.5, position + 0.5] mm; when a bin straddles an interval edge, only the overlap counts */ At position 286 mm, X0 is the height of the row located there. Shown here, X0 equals 6.7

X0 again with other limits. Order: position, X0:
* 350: 6.07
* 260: 7.43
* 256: 7.35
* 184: 10.2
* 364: 6.17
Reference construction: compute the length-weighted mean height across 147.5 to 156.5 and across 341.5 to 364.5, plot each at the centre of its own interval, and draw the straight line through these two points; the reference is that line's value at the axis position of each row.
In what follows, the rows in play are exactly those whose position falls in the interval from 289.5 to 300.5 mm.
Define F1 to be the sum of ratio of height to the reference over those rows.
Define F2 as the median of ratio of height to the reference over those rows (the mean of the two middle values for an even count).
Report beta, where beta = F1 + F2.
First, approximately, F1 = 8.3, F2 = 0.75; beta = 9.1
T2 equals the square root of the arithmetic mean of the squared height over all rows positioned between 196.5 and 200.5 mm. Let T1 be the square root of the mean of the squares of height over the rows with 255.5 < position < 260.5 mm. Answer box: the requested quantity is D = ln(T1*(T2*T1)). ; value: 6.20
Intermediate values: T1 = 7.4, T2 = 9.0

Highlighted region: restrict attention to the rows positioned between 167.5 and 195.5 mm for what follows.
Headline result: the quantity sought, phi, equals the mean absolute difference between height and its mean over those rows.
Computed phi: 0.24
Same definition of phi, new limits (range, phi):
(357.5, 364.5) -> 0.06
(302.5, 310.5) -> 0.44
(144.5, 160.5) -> 0.16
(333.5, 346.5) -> 0.15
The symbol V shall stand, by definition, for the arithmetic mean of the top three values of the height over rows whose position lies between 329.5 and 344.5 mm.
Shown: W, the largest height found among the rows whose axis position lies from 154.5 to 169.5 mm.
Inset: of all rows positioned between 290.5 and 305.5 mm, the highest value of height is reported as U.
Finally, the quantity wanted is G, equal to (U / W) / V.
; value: 0.091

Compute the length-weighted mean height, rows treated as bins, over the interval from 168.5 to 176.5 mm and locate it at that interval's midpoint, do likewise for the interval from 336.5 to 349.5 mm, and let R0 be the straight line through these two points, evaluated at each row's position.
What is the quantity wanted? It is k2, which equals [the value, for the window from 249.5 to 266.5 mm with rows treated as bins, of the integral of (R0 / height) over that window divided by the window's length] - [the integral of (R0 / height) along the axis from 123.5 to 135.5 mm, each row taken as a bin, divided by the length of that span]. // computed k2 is 0.09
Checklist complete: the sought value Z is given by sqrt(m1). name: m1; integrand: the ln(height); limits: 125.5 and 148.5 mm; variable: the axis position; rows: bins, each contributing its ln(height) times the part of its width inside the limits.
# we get 7.34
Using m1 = 54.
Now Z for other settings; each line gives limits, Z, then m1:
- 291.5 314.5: 6.37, 41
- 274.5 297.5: 6.51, 42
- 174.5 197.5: 7.26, 53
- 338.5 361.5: 6.47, 42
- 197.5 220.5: 6.57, 43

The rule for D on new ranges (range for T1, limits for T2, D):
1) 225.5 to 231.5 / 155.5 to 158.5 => 6.35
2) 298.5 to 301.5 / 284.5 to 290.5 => 5.17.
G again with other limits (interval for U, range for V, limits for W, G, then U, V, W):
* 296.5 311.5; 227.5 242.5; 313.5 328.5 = 0.121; 6.79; 7.6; 7.42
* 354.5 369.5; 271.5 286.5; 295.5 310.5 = 0.134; 6.37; 7.0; 6.79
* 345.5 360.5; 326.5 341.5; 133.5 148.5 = 0.089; 6.37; 6.7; 10.6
